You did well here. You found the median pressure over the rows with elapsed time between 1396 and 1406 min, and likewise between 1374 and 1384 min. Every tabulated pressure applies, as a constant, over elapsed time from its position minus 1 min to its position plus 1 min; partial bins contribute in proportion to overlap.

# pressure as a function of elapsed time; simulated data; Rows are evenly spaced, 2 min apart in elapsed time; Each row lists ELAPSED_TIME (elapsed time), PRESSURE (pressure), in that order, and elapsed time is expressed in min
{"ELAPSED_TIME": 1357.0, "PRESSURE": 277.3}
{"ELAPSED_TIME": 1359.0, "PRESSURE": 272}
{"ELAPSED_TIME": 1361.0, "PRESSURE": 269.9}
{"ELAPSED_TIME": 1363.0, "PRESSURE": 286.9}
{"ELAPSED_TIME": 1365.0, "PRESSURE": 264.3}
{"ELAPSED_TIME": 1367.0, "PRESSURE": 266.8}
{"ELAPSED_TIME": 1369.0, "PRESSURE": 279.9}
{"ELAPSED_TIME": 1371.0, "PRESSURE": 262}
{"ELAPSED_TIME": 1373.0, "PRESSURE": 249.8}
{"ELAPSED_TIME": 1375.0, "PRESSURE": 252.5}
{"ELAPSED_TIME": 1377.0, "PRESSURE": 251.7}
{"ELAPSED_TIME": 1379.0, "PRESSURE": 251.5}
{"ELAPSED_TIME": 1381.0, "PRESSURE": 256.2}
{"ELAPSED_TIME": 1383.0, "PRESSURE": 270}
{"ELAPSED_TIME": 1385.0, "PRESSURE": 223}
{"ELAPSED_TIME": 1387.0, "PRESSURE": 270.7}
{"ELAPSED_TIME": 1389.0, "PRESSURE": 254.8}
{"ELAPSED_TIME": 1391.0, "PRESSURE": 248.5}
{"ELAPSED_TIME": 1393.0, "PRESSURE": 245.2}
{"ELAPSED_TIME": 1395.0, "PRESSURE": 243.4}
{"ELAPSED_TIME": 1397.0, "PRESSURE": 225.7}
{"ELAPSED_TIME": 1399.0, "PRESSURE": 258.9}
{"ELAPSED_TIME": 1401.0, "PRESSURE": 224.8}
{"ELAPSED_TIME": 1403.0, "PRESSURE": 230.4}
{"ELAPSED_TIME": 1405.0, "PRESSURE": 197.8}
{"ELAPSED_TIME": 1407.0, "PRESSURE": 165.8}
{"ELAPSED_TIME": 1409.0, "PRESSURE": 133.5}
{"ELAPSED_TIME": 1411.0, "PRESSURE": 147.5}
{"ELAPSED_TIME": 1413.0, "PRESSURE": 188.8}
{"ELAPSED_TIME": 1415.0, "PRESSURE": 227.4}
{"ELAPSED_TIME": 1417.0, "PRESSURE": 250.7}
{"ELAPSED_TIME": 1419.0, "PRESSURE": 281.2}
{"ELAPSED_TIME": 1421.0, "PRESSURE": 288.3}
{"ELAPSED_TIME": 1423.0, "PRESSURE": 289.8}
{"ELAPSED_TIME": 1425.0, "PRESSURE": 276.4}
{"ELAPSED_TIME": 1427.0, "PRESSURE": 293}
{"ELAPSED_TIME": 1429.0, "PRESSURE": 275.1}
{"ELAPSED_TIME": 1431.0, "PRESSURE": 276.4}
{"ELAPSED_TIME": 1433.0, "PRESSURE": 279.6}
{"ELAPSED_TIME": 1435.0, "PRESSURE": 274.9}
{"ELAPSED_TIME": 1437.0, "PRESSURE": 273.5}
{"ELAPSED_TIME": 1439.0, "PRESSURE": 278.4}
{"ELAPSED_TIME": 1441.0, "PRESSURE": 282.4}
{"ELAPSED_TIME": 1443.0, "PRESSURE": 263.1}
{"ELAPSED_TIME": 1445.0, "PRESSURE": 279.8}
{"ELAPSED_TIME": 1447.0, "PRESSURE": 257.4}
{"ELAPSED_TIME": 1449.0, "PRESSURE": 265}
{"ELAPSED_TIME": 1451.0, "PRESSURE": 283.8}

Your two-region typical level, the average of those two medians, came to 239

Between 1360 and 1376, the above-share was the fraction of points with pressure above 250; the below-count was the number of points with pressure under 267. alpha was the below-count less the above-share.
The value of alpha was 4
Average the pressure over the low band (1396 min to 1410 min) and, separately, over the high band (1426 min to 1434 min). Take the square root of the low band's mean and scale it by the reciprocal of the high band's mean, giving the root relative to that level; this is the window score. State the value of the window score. 0.051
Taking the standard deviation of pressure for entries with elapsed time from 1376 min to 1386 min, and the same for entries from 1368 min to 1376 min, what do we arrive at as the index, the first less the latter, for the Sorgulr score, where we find 4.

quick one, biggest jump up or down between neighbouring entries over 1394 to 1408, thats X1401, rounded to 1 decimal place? 34.1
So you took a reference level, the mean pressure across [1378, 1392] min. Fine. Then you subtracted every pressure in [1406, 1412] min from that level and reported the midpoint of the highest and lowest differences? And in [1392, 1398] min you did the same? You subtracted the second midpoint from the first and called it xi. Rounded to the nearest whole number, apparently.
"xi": 86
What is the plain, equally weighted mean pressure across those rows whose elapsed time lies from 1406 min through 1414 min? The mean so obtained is 159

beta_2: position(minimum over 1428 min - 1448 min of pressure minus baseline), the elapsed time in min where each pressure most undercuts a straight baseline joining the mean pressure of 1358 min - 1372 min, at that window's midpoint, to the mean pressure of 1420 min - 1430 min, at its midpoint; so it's 1447.0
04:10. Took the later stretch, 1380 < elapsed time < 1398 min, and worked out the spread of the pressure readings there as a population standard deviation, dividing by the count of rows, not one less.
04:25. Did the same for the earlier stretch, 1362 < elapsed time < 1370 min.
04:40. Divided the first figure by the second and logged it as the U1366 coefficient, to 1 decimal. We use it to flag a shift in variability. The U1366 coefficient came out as 1.7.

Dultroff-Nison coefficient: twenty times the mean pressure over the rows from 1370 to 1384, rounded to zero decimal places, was 5125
